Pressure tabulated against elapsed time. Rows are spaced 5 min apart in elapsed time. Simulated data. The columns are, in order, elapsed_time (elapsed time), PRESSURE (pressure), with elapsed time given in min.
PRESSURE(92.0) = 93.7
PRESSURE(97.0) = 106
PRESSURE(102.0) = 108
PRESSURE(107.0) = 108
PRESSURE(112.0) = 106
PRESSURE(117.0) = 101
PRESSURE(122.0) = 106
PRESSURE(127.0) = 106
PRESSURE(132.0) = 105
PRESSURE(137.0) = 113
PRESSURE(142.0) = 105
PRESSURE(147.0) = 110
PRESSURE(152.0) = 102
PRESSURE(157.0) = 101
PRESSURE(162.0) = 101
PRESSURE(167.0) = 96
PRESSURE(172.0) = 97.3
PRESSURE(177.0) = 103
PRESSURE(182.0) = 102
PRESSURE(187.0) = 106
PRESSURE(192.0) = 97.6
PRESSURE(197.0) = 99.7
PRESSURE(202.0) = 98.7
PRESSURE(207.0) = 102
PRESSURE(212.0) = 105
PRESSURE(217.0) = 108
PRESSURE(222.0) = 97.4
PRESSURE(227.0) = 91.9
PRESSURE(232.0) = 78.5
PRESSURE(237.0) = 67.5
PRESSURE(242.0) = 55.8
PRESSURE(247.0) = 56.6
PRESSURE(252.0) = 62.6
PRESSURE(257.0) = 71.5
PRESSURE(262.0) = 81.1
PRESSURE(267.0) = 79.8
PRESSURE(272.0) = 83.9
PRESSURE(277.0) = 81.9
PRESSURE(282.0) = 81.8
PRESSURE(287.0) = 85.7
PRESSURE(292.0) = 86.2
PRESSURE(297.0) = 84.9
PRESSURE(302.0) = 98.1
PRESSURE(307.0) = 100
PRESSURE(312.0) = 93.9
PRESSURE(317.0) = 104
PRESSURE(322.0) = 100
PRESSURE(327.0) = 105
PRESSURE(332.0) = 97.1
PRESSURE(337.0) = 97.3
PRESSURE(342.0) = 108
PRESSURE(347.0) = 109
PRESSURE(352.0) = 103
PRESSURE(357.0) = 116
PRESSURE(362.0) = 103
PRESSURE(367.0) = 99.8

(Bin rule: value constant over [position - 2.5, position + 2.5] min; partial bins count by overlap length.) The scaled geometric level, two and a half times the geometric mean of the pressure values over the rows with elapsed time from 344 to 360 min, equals 273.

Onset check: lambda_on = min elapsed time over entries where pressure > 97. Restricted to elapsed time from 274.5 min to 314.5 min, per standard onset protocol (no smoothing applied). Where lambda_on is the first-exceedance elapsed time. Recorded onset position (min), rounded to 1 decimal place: 302.0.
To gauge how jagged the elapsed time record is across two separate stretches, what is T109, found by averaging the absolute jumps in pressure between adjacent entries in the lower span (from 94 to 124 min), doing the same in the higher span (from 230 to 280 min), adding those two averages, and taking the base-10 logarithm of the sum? 0.95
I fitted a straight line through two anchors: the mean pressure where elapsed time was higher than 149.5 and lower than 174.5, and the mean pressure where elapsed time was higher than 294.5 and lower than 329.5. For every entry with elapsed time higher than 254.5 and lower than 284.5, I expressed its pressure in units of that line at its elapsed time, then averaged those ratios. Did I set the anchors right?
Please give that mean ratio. 0.81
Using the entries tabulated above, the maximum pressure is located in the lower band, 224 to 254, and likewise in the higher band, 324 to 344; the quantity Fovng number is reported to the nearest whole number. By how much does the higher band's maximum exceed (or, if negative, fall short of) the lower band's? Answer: 16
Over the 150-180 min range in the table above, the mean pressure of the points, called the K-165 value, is 100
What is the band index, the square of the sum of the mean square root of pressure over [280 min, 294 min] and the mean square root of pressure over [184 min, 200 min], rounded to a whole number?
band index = 371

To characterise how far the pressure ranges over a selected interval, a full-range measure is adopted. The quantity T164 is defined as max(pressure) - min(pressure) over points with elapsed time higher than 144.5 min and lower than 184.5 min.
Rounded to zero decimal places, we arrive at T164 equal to 14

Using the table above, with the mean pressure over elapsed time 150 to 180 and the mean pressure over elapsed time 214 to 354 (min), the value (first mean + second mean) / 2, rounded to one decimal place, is 94.1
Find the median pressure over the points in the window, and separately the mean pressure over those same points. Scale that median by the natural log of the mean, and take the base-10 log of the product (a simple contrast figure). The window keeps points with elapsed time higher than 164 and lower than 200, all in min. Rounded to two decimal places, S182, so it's 2.66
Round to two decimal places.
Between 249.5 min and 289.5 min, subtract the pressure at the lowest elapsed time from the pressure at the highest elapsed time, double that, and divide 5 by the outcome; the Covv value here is 0.11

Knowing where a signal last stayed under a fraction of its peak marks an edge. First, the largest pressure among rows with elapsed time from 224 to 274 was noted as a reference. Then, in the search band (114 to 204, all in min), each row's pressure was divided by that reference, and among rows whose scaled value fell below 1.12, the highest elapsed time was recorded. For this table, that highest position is 202.0 min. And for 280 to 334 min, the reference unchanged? 332.0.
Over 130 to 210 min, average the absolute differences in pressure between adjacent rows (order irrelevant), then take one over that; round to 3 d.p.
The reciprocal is 0.243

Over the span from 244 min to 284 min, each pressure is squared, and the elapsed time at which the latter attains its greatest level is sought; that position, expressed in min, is 272.0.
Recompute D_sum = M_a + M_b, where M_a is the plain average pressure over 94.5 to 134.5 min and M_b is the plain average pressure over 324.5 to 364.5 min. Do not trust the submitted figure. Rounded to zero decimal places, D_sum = 211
